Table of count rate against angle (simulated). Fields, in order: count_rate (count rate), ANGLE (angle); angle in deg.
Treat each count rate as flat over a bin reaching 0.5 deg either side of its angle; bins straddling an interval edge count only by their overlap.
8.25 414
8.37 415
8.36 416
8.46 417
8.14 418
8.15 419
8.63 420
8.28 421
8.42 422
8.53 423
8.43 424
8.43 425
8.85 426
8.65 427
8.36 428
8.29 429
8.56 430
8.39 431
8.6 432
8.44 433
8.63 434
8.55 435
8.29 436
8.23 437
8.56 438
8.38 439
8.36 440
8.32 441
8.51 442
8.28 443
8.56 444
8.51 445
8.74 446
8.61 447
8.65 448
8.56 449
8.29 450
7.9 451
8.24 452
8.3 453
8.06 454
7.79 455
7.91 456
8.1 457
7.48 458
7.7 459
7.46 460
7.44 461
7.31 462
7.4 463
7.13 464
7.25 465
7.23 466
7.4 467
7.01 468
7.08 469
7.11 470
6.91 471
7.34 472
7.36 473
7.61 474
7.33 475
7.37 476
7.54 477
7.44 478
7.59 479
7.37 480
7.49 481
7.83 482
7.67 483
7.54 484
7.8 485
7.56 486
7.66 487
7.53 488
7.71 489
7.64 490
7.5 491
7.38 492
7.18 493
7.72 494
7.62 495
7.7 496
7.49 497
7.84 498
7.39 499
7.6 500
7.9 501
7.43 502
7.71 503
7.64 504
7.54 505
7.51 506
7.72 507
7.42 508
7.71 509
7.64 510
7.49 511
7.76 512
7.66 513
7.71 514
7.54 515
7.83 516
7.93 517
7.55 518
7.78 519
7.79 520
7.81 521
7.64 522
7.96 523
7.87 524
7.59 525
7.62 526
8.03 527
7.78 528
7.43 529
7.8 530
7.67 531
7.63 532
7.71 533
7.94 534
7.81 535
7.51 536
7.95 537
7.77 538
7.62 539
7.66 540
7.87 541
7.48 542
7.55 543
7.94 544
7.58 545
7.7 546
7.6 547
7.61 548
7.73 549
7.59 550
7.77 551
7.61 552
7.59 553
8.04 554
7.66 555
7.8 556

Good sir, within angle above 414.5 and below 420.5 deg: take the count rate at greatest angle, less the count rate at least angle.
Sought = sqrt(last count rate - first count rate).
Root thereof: 0.510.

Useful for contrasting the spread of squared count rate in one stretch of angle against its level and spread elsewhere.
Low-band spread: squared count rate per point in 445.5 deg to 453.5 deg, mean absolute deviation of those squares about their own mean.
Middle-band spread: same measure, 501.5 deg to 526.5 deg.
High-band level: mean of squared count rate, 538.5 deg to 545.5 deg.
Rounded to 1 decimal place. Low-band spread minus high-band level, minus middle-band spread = -56.9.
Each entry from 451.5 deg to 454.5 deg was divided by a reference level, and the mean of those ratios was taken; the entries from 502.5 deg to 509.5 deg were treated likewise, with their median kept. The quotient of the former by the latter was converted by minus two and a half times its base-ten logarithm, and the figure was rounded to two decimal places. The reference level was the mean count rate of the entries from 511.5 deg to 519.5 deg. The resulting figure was -0.08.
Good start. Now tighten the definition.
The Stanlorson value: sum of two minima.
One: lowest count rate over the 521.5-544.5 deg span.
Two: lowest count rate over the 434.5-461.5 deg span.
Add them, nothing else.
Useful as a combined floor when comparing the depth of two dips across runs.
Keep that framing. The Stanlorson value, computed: 14.9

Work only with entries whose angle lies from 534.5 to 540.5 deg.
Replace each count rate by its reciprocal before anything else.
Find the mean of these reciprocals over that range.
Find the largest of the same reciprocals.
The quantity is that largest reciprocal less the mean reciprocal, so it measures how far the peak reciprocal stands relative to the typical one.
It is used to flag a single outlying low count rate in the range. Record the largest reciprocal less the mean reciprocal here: 0.0036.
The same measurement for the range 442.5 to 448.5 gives 0.0039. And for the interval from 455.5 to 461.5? 0.0041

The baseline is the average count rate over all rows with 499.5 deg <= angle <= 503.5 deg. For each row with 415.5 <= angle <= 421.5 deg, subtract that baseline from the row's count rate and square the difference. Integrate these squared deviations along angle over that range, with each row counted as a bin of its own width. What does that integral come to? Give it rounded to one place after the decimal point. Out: 2.9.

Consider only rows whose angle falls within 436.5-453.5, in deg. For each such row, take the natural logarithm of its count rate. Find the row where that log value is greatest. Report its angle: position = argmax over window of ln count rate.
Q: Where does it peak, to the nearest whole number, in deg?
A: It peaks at 446 deg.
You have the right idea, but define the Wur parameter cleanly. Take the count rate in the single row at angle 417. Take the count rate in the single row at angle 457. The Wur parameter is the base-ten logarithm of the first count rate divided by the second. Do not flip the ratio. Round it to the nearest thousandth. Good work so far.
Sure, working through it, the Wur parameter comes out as 0.019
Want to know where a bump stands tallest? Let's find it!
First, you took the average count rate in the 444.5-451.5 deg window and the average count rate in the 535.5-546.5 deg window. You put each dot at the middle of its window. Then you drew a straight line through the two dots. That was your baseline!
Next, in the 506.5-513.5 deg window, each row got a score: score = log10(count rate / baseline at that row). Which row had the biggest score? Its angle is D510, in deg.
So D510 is 512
